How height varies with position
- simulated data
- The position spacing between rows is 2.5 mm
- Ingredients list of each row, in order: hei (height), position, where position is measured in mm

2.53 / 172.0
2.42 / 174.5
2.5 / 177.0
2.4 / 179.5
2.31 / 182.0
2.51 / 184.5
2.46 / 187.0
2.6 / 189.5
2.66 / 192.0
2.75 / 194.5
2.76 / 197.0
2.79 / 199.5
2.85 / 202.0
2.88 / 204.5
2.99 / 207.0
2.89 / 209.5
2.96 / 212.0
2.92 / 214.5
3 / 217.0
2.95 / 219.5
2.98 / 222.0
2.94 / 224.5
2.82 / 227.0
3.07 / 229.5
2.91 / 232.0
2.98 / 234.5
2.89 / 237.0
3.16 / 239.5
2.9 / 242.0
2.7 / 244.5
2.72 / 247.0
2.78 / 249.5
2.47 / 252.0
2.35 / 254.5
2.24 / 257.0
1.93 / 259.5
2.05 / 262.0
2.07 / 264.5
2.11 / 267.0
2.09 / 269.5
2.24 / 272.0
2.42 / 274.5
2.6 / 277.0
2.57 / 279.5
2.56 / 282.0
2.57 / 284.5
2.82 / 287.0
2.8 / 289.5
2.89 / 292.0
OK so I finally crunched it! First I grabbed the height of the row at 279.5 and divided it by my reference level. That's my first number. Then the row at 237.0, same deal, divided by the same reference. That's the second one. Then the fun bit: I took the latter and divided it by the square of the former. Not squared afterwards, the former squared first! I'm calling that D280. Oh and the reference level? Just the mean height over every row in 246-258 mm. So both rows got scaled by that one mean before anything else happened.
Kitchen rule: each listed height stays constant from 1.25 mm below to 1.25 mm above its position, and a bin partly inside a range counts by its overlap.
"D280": 1.1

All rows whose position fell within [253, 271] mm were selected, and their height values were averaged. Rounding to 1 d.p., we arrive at 2.1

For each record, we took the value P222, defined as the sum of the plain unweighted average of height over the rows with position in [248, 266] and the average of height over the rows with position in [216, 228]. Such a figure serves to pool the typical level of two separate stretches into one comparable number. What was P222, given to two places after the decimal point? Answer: 5.21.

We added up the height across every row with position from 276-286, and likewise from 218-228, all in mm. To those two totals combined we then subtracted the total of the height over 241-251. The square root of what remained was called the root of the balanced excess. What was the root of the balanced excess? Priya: 3.3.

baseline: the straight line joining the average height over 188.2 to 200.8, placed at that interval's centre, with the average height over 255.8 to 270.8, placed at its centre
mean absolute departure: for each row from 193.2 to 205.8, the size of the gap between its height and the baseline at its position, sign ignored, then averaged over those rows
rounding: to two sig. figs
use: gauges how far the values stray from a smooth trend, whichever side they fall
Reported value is 0.14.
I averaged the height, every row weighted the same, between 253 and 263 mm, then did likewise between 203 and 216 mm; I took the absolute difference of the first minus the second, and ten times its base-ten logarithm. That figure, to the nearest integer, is -1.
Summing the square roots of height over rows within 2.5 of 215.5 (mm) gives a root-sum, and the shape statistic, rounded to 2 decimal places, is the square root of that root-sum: 1.85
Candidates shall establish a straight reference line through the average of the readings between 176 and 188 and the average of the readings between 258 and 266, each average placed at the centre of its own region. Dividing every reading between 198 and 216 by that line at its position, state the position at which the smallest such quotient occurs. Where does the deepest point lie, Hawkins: 199.5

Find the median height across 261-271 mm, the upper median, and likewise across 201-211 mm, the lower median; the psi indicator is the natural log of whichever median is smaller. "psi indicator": 0.73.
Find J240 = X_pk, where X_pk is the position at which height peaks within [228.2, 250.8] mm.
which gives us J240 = 239.5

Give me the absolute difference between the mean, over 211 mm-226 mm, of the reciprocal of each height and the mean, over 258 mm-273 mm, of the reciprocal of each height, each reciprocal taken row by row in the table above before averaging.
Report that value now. 0.143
